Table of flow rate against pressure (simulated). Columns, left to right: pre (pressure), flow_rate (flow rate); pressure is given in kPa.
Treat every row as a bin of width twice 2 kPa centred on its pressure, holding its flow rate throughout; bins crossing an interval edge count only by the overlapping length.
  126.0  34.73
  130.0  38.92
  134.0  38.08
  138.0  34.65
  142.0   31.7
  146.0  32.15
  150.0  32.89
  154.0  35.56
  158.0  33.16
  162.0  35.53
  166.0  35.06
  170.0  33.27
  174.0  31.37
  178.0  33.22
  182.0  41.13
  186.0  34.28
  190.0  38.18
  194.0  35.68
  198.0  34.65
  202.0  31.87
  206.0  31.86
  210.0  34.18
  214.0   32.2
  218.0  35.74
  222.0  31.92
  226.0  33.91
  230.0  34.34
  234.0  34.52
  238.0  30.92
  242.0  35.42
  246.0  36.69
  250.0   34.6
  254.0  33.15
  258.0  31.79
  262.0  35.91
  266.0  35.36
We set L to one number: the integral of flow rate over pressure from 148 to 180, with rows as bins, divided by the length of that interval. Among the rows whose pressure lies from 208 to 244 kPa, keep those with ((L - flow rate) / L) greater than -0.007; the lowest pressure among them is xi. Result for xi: 214.0 kPa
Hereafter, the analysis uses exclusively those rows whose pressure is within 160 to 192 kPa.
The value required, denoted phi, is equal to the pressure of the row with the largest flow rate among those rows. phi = 182.0 kPa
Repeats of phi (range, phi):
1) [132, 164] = 134.0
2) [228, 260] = 246.0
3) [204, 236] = 218.0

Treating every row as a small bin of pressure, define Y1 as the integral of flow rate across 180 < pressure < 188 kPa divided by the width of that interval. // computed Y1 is 37.7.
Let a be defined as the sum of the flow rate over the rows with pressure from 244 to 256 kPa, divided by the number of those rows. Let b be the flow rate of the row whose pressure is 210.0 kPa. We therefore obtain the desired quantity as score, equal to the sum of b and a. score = 69.0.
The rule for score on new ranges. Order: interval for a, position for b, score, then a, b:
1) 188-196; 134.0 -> 75.0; 36.9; 38.08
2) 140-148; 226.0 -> 65.8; 31.9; 33.91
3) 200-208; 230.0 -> 66.2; 31.9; 34.34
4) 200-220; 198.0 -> 67.8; 33.2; 34.65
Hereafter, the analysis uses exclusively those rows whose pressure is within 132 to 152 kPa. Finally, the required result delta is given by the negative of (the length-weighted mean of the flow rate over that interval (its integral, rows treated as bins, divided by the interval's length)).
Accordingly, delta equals -33.9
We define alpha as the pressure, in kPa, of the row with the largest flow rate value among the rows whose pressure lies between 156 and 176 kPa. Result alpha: 162.0 kPa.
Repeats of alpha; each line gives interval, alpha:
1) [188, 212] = 190.0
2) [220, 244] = 242.0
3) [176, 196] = 182.0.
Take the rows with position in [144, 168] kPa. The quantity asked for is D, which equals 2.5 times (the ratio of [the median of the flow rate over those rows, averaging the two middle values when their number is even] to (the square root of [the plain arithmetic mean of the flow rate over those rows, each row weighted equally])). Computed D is 14.6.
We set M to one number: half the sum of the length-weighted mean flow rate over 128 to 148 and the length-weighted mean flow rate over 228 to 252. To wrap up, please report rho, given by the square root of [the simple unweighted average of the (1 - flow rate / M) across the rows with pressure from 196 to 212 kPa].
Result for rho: 0.22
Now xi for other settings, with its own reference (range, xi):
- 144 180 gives 146.0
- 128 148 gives 142.0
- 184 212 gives 202.0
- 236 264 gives 238.0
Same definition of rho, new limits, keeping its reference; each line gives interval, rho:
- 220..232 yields 0.20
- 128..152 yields 0.03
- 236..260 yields 0.17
